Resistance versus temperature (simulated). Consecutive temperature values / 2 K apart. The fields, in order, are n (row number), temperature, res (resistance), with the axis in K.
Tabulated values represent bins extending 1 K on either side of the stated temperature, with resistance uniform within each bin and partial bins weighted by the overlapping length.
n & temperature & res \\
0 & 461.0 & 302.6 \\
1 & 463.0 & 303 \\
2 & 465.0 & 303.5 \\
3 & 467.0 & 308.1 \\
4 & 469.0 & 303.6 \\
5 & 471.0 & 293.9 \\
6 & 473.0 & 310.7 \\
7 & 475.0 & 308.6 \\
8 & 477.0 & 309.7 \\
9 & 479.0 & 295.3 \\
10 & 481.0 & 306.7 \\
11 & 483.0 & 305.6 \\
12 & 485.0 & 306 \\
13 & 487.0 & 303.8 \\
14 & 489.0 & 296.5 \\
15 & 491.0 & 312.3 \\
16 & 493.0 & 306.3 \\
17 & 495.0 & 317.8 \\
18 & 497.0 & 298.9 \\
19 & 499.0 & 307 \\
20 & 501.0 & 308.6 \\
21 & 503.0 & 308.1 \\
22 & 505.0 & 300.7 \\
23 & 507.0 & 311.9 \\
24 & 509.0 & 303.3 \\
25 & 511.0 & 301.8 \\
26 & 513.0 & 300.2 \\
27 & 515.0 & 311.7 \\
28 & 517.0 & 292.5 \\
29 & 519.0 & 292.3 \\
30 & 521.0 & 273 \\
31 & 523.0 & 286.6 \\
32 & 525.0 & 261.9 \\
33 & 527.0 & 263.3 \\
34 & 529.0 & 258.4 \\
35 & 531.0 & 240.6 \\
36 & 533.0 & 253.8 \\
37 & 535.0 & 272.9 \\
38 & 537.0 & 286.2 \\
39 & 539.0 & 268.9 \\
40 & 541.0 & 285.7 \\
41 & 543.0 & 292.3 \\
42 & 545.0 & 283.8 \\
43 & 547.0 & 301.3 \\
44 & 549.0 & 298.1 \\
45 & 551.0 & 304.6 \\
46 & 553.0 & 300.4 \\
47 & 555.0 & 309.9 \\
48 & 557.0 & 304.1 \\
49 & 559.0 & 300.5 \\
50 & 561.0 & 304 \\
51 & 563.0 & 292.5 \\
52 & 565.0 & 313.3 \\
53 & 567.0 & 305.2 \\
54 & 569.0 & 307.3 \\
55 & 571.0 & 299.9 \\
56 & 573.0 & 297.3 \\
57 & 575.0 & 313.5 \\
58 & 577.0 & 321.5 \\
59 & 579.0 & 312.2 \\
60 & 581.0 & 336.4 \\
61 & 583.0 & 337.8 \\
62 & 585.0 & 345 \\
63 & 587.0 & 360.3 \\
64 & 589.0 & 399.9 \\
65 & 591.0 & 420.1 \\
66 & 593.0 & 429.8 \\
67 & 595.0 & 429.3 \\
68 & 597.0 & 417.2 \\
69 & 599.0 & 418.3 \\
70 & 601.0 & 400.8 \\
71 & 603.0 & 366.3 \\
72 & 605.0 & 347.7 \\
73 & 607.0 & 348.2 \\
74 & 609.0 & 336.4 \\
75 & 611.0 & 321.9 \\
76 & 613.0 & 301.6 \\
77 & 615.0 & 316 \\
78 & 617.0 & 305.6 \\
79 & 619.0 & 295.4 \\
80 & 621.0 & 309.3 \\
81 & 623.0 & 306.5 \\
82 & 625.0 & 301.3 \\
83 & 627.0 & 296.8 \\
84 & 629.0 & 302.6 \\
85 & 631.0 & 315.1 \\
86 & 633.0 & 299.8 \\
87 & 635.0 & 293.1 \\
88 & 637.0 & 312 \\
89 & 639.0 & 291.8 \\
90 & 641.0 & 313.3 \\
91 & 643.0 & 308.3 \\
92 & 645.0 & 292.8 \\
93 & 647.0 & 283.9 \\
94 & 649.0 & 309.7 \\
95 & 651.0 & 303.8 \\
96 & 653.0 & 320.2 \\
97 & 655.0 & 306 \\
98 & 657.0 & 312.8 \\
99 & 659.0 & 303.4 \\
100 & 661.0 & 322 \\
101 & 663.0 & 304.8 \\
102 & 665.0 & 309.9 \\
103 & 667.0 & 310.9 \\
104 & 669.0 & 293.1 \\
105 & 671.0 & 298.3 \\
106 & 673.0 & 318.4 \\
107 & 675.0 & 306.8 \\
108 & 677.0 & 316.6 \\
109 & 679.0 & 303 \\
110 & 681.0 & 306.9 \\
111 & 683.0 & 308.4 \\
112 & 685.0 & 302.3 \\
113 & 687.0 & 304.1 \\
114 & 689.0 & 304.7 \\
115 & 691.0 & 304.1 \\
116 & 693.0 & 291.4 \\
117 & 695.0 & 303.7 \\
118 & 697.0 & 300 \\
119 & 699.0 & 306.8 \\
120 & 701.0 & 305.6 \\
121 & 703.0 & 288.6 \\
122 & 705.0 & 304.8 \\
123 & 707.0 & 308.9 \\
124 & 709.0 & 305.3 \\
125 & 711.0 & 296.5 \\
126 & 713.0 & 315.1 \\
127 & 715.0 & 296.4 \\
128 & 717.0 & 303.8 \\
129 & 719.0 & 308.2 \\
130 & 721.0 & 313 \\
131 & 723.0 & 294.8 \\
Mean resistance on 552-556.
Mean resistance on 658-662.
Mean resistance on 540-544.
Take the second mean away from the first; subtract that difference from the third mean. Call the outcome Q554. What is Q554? 297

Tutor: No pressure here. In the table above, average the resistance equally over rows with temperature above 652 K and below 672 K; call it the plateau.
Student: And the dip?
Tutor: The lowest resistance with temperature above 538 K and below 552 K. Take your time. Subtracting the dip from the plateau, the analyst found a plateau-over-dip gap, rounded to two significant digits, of 39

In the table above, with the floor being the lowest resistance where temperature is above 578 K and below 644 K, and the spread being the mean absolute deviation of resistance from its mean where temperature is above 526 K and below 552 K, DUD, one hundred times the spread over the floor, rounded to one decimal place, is 5.7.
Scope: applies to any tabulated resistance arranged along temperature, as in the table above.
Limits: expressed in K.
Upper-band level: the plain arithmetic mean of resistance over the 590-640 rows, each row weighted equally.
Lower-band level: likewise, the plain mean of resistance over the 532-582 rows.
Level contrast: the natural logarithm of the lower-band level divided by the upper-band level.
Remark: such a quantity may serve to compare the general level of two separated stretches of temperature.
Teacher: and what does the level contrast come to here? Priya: -0.13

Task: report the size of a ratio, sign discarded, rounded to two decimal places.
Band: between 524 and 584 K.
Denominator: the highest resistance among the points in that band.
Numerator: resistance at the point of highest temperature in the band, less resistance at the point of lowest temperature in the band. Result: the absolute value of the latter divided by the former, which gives 0.22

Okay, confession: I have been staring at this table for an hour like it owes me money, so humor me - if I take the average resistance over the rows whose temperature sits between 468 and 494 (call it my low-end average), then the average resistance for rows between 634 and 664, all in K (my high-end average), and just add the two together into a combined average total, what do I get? 610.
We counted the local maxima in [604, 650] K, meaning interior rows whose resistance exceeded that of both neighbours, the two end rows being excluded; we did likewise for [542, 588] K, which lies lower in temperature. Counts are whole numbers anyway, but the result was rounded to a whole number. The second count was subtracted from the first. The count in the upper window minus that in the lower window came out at -1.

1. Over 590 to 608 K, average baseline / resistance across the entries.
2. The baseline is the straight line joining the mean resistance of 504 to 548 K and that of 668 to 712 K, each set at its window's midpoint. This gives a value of 0.74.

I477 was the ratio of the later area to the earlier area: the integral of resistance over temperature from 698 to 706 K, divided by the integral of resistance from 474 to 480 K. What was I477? 1.3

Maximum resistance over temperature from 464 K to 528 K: 317.8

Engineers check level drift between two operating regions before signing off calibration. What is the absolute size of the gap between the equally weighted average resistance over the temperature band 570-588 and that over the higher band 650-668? 14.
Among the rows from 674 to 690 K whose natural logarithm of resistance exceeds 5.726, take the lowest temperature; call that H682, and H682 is 675.0 K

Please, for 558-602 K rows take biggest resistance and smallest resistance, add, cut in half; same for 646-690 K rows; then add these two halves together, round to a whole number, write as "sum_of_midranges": 664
